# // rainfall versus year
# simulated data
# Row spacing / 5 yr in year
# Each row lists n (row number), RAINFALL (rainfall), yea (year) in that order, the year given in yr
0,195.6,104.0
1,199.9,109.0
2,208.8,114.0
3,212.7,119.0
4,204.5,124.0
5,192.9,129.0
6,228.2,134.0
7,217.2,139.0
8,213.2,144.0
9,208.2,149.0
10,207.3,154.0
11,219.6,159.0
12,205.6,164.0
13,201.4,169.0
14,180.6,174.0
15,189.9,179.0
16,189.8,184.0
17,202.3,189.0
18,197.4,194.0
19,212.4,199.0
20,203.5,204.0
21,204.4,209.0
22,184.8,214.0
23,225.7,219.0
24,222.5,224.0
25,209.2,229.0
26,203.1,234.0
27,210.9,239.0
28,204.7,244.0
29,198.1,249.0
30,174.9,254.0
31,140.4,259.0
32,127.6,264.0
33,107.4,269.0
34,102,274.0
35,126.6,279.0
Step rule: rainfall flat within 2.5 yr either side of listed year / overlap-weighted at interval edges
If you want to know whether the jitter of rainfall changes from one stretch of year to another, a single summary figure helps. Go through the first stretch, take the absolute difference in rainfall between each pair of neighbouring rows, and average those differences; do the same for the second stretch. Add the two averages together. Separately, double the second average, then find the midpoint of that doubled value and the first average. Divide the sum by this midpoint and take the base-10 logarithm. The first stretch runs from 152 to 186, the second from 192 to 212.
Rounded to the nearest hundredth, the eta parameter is 0.14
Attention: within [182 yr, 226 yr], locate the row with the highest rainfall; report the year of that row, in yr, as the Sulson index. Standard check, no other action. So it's 219.0 yr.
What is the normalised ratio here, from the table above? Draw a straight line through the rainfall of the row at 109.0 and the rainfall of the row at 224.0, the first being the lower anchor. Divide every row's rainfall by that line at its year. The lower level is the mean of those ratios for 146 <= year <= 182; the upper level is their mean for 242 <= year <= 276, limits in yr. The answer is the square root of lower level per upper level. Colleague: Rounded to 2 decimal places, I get 1.21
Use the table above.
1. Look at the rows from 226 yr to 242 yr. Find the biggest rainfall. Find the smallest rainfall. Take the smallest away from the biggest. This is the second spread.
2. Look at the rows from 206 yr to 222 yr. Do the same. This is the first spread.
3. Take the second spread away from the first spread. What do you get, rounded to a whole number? 33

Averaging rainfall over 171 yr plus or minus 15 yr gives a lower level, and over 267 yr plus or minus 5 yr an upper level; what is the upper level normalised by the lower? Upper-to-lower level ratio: 0.59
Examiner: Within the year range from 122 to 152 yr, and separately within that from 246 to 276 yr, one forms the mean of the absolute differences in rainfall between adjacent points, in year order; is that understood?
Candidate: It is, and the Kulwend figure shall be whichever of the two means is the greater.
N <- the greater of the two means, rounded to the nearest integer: 19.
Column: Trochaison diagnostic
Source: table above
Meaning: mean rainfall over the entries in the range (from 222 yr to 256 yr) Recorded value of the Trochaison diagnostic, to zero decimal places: 203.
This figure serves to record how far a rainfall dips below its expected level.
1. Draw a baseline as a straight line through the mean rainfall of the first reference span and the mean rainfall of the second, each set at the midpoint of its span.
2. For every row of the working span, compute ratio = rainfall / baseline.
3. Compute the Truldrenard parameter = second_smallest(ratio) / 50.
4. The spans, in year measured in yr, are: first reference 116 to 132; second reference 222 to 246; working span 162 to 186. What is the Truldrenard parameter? 0.0183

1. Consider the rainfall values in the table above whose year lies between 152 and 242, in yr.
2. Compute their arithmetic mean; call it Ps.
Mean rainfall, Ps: 204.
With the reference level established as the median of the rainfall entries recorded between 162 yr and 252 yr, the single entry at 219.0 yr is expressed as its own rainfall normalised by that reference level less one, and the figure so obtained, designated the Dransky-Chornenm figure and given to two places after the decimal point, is 0.11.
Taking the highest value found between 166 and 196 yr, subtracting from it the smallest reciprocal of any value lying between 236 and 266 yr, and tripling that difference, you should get 607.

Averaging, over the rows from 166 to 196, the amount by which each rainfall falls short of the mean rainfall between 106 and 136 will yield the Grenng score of 14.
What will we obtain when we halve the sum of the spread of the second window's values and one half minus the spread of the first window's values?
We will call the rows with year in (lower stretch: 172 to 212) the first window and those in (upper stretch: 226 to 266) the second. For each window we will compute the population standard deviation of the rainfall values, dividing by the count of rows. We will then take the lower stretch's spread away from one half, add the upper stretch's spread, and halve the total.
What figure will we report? 10.8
